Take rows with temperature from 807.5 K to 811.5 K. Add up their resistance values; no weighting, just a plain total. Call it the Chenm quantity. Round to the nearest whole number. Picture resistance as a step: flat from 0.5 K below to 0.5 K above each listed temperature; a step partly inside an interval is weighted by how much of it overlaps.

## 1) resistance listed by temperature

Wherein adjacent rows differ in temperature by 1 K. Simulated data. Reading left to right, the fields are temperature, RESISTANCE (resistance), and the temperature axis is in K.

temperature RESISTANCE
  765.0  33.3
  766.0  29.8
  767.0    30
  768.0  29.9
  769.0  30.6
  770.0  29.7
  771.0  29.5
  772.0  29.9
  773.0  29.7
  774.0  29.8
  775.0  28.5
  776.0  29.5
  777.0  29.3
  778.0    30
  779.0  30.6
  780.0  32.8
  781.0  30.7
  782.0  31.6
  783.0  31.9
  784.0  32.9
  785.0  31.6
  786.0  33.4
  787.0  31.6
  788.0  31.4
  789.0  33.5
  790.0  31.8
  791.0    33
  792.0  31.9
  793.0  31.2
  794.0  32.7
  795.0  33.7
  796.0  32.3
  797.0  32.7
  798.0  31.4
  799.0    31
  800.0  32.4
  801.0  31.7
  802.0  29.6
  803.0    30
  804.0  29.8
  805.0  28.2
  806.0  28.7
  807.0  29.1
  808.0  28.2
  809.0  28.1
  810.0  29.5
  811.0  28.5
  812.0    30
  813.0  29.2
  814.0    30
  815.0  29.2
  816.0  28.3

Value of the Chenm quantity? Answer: 114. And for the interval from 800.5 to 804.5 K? 121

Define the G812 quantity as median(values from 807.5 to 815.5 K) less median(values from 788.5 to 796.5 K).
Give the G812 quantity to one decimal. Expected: -3.3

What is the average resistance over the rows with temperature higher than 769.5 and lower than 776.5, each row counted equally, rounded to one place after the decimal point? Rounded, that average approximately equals 29.5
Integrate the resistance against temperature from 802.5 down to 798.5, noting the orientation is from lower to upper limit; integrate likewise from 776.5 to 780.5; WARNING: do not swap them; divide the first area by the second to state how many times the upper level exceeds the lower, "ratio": 1.02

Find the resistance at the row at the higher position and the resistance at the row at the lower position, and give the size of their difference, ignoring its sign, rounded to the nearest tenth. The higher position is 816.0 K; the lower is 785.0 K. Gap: 3.3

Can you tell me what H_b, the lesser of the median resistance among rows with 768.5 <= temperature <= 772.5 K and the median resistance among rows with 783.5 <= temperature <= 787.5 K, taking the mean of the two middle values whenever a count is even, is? 29.8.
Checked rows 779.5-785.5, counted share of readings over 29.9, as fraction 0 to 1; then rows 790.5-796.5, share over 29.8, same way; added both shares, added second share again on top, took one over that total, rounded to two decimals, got 0.33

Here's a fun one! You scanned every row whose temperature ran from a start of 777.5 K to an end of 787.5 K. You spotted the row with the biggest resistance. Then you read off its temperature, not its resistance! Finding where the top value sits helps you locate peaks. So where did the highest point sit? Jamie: 786.0 K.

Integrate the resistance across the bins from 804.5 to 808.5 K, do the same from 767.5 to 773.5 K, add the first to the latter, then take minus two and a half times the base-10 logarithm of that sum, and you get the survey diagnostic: -6.17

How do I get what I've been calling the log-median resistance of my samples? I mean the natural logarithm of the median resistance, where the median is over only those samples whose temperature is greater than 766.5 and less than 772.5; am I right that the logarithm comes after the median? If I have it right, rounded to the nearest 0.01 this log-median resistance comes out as 3.40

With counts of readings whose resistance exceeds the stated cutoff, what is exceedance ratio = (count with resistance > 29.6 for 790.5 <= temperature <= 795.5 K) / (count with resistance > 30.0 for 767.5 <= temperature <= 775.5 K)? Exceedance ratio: 5.0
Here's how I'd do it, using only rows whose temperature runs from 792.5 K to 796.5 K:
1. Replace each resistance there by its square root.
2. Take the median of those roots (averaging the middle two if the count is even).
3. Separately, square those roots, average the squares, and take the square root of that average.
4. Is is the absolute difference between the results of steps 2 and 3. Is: 0.002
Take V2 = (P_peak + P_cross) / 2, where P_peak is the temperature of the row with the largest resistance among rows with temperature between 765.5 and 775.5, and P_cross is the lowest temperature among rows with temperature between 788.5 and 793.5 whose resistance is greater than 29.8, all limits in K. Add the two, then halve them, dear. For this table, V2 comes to 779.0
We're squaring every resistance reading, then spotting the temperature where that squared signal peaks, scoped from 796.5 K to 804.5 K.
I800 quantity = 797.0 K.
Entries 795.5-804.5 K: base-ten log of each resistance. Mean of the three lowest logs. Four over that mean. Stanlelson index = 2.71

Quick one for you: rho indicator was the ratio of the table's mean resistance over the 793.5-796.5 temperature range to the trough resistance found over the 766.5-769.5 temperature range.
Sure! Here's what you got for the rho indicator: 1.10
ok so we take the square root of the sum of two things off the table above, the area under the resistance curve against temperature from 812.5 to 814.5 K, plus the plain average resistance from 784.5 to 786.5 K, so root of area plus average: 9.58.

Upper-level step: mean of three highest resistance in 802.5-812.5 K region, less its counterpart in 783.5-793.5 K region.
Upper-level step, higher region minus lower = -3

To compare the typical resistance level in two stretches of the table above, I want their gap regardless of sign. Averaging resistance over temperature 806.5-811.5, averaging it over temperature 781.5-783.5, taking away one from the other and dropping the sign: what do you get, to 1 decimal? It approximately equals 3.1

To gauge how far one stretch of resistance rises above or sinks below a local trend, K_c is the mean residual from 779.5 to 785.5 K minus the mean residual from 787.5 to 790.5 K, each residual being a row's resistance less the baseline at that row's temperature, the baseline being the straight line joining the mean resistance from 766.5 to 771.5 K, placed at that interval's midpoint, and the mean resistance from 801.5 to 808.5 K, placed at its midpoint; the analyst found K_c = 0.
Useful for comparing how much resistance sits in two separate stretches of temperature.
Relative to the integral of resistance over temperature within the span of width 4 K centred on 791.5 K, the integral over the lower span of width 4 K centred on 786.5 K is 1.00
